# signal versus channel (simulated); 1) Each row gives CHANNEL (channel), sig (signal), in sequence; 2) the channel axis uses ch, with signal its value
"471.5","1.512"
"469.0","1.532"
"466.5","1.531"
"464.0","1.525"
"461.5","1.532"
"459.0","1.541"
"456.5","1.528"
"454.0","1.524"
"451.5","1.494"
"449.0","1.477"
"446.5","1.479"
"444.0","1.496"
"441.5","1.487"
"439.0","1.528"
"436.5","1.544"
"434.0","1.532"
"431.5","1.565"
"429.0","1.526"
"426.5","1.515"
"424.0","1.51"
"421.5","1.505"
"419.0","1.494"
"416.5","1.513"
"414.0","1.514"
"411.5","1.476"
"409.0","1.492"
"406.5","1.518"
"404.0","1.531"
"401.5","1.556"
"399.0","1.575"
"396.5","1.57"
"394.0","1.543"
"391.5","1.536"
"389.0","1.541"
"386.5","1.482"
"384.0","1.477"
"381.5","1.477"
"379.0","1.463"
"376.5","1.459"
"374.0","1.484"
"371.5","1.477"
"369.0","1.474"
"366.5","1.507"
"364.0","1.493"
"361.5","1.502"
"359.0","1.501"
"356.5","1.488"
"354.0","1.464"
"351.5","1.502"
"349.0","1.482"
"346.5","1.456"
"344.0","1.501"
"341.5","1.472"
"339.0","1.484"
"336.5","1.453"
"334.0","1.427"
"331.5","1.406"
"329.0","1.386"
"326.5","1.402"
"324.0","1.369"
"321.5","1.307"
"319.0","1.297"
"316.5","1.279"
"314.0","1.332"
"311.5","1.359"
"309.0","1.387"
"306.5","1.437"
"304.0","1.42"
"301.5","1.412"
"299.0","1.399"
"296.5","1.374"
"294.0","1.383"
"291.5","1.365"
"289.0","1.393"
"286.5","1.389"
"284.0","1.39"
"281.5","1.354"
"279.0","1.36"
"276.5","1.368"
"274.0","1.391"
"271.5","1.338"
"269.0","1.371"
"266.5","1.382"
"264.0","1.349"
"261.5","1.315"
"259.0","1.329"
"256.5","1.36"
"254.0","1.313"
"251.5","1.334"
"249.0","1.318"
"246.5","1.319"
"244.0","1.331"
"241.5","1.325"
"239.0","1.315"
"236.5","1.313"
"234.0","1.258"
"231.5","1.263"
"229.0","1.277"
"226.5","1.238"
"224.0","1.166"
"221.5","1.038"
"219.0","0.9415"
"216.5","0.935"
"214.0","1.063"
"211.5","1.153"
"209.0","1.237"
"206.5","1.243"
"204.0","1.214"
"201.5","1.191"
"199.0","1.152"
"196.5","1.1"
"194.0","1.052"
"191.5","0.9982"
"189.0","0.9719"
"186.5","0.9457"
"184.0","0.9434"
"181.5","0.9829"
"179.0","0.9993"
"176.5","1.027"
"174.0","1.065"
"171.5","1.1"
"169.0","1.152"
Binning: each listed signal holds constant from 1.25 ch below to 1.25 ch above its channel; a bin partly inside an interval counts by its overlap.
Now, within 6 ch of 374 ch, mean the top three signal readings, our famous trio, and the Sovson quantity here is 1.48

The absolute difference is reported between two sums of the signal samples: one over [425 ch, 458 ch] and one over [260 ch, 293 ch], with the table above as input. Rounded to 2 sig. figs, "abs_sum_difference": 1.9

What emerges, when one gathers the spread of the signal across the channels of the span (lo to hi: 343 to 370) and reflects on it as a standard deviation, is 0.02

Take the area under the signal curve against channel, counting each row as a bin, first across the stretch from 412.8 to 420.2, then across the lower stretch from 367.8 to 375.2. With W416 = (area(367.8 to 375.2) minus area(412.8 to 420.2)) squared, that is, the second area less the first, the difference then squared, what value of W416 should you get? 0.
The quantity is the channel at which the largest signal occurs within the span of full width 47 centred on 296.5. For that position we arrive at 306.5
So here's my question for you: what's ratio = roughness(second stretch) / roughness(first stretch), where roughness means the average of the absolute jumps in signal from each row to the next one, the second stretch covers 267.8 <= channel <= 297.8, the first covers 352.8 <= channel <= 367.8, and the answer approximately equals 1.6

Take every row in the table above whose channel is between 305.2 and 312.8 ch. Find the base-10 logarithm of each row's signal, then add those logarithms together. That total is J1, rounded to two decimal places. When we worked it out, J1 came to 0.43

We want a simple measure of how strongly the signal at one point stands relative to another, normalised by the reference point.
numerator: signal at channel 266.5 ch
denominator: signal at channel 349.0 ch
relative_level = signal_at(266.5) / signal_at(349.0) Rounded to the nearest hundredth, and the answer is 0.93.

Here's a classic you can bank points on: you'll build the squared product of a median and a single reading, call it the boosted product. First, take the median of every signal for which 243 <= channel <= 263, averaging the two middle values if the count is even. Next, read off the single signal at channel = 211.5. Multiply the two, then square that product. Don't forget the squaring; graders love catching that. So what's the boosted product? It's 2.3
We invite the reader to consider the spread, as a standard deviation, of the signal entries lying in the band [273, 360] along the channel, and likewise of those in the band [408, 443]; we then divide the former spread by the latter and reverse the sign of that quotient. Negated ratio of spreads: -2.5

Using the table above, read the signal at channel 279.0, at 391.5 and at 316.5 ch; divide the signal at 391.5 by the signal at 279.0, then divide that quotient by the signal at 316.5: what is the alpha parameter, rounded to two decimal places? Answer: 0.88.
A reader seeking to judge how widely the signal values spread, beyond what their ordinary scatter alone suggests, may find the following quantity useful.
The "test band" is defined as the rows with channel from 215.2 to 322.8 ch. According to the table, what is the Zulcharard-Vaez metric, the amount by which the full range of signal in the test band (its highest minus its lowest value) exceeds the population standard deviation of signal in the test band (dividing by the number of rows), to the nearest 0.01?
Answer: 0.39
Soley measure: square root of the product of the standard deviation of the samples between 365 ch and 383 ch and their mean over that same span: 0.15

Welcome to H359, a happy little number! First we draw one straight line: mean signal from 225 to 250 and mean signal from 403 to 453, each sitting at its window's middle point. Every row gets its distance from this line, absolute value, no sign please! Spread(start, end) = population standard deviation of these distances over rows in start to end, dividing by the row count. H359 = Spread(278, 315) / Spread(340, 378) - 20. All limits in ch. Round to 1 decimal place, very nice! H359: -19.2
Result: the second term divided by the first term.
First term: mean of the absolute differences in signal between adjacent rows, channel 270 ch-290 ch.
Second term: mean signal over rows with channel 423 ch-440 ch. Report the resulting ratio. 82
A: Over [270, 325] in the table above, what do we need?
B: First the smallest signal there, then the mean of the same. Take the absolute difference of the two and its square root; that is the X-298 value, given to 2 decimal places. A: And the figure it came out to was 0.30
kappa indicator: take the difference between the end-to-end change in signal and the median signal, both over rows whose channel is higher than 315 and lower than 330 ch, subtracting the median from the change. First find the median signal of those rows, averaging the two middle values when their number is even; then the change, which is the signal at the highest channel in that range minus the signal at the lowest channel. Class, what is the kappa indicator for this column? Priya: -1.23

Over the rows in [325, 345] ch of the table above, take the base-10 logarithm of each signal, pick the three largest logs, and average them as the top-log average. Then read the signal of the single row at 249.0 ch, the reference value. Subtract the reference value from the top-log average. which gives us -1.1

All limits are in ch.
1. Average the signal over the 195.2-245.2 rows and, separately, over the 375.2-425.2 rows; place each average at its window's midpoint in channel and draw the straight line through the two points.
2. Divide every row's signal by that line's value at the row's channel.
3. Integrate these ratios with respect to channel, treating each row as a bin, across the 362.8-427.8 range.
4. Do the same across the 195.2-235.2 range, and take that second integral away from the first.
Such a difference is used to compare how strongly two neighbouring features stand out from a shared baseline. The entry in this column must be 26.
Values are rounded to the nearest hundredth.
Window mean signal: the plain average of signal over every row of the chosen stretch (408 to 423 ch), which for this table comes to 1.50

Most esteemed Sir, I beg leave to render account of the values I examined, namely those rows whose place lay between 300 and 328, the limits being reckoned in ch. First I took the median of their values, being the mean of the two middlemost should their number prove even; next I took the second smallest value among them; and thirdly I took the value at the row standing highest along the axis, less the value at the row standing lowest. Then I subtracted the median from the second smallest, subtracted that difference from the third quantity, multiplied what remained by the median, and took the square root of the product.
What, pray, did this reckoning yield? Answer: 0.29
